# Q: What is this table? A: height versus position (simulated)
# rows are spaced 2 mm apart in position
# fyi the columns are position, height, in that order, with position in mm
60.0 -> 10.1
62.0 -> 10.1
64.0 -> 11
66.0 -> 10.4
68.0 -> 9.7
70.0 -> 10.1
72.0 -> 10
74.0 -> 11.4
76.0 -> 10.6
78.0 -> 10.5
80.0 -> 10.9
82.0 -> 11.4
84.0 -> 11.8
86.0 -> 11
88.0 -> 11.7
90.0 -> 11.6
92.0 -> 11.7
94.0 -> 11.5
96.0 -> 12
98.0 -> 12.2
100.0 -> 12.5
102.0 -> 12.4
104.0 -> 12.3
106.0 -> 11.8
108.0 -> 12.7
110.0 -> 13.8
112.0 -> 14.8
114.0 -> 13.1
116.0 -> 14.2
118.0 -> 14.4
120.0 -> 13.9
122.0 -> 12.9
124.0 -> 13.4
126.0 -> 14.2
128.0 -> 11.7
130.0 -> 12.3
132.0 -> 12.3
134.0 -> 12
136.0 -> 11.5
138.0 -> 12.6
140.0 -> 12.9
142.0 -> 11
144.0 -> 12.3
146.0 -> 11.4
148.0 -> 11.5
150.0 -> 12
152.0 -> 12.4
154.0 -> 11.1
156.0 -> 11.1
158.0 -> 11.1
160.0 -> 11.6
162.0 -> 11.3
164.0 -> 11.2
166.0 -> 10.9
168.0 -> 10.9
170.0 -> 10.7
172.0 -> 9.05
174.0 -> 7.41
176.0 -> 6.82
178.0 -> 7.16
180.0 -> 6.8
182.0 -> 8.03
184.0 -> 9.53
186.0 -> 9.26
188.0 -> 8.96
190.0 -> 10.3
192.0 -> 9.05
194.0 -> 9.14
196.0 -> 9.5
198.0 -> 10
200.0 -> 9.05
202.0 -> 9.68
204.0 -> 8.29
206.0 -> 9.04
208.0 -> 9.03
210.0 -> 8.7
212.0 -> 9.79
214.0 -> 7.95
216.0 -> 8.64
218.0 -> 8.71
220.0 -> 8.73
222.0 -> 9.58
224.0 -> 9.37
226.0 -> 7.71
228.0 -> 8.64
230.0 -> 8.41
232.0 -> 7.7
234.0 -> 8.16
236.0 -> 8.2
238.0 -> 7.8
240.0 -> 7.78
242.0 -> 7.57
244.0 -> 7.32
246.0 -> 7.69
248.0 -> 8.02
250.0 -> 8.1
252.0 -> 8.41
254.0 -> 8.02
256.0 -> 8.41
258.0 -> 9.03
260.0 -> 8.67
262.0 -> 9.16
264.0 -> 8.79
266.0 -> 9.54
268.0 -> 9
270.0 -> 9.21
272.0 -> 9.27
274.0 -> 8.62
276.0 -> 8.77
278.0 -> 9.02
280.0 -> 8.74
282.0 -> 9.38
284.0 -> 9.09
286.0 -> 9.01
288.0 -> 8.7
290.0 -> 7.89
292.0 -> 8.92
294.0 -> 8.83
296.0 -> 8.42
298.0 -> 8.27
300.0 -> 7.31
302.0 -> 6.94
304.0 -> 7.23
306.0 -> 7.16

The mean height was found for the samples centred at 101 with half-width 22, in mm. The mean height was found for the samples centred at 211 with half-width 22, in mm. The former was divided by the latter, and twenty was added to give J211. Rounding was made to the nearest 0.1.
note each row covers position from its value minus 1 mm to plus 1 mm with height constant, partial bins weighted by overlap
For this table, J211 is 21.4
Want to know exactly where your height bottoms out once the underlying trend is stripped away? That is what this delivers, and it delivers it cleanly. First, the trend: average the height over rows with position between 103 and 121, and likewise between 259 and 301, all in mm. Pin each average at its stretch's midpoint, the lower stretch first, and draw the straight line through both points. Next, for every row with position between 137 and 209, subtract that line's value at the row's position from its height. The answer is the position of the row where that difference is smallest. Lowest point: 176.0 mm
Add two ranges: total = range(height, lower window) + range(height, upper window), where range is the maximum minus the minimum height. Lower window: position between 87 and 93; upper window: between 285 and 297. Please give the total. 1.2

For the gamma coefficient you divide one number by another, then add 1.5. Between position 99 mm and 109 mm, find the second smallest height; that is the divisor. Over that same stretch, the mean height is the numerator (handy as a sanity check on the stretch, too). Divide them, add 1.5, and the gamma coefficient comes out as 2.503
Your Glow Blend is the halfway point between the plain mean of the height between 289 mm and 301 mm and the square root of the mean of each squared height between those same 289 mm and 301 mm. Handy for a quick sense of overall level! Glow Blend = 8.3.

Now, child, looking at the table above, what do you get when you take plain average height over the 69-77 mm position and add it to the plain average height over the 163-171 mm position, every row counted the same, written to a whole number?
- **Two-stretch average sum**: 21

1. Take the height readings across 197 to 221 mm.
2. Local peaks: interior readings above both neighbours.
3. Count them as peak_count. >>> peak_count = 3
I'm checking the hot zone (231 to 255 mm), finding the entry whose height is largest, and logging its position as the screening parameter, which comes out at 252.0 mm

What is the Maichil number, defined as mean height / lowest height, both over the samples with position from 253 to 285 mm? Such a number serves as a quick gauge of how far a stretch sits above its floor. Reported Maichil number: 1.11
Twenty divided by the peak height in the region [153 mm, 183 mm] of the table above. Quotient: 1.72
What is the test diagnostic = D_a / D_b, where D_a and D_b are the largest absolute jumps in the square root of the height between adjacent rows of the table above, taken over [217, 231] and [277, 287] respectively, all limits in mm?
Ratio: 2.7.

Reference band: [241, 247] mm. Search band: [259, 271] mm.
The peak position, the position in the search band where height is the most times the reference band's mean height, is 266.0 mm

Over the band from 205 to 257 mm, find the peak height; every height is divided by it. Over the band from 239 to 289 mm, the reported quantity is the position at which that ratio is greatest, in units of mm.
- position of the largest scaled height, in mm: 266.0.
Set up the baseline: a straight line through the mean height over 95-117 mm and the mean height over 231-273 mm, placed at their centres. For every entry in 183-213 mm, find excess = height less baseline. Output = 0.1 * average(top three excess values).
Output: 0.00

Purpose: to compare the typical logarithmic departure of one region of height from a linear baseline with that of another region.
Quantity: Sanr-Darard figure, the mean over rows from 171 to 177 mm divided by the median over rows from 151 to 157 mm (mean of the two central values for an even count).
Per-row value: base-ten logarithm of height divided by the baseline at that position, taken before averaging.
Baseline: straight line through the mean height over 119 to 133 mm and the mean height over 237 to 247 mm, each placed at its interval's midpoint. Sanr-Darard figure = 7.9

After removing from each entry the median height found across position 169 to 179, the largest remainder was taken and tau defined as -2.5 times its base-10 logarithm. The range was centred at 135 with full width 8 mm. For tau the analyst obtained -1.8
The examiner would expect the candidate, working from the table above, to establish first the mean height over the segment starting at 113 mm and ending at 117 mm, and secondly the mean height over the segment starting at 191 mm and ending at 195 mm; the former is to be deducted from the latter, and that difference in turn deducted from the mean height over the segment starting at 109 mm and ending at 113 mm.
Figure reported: 18.9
